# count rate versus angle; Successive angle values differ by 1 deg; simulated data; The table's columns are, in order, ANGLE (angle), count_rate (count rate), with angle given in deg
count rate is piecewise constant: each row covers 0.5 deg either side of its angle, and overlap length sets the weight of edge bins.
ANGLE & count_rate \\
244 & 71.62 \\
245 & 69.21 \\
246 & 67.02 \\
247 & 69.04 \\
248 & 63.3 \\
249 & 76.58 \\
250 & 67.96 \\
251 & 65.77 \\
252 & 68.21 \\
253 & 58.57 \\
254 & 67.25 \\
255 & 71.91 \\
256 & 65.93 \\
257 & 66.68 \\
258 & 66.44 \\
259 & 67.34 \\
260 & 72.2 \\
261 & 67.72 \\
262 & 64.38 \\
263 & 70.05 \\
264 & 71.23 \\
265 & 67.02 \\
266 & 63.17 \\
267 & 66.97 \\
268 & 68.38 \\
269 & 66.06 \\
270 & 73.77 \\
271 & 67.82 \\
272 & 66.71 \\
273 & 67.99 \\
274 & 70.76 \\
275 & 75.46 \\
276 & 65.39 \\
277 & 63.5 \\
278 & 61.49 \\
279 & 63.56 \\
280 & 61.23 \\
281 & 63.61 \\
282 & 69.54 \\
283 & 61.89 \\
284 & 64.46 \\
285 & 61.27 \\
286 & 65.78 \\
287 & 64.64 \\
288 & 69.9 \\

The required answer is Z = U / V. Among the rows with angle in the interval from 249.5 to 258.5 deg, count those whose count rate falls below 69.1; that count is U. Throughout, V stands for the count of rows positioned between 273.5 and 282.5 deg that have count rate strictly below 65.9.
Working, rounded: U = 8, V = 6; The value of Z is 1.3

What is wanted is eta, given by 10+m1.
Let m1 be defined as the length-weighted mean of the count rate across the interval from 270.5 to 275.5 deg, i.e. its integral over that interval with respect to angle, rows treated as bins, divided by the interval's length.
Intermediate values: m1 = 69.7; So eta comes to 79.7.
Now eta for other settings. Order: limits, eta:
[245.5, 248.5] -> 76.5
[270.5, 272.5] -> 77.3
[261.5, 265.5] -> 78.2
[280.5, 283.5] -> 75.0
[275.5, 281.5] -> 73.1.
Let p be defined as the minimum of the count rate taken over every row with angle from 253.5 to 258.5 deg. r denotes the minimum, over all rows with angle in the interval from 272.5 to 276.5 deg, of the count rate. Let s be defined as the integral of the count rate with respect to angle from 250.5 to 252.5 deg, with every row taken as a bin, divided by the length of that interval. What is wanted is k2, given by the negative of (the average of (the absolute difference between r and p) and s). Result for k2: -33.8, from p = 65.93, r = 65.39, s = 67.0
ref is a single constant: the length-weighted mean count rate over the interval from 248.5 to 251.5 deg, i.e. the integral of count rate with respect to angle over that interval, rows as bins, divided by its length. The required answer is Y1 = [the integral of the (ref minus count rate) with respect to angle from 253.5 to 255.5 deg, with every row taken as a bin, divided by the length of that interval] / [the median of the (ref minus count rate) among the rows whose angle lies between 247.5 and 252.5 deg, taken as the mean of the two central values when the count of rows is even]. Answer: 0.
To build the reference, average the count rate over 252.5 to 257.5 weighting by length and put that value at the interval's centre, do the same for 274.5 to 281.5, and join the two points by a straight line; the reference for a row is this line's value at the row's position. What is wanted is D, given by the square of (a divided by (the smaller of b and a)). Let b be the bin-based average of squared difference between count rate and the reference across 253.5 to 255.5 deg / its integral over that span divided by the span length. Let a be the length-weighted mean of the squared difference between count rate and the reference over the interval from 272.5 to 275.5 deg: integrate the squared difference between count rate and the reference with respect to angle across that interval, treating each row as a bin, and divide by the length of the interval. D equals 7.8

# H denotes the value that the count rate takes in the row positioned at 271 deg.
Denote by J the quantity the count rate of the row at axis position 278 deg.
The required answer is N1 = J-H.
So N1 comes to -6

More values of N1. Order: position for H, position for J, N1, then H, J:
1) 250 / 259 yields -1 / 67.96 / 67.34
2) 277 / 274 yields 7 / 63.5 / 70.76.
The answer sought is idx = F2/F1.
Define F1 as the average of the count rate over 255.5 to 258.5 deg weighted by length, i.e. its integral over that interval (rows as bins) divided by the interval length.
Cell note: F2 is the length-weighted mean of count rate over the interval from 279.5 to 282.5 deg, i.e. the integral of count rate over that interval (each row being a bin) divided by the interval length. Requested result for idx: 0.98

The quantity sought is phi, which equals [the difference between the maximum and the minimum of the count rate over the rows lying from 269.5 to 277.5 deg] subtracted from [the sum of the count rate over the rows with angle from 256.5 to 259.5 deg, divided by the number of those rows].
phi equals 55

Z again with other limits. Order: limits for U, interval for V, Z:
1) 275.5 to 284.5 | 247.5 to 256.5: 2.7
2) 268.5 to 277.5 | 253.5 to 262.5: 6.0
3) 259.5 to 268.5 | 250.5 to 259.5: 3.0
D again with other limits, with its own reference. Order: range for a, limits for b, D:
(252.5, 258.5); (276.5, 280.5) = 5.0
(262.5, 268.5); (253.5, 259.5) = 3.3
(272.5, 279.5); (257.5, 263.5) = 4.3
